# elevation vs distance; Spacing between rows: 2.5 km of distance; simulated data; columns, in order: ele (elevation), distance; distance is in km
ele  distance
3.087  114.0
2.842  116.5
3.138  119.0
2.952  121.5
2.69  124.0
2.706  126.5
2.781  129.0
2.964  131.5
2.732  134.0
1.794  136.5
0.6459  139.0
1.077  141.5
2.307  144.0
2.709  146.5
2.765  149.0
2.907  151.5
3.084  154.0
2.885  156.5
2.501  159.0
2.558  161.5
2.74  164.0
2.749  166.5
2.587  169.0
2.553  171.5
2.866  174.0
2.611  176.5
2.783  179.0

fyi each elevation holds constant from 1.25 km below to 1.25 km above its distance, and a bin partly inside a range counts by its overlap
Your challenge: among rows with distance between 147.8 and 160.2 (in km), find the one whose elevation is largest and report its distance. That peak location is 154.0 km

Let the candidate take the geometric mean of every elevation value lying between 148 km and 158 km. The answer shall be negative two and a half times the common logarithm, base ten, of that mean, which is -1.16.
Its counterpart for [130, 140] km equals -0.61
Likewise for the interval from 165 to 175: -1.07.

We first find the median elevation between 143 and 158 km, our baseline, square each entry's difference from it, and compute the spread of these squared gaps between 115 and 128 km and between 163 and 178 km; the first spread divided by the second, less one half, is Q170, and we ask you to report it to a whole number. 1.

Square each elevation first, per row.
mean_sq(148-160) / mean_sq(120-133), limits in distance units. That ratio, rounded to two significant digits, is 1.0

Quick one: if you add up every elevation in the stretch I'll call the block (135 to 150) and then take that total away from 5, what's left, -6.3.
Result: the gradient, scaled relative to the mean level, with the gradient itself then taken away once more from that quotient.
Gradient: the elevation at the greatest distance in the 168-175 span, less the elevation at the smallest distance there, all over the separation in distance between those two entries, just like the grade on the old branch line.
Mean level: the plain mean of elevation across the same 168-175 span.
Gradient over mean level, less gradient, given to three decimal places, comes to -0.035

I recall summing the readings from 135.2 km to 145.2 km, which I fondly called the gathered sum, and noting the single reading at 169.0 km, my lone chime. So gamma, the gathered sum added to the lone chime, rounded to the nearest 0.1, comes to 8.4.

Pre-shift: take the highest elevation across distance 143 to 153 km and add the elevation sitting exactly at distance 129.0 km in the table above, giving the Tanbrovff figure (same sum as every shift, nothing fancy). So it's 5.69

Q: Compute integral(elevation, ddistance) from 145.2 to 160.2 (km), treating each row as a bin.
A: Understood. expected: 42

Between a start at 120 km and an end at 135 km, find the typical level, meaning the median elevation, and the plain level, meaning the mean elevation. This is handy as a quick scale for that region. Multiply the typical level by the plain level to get 7.7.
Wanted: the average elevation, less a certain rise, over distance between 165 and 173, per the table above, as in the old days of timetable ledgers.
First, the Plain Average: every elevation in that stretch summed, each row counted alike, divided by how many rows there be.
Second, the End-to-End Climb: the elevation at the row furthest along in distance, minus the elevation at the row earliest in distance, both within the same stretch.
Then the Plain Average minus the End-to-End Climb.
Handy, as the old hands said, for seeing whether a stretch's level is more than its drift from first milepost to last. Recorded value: 2.8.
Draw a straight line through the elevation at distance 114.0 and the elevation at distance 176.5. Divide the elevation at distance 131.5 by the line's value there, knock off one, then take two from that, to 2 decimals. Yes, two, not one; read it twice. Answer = -2.00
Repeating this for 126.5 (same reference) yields -2.10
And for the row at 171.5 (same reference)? -2.04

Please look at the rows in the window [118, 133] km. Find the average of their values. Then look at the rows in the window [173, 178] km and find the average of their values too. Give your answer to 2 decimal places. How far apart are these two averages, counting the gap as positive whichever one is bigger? 0.13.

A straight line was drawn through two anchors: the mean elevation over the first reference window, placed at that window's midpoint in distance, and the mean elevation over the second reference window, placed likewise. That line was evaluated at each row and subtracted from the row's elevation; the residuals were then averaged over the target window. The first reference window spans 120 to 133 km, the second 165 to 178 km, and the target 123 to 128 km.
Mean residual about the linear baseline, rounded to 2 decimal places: -0.12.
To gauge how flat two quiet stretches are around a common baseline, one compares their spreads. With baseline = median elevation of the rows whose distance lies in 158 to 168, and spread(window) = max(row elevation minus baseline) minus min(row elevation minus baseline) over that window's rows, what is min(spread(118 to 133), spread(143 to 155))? 0.45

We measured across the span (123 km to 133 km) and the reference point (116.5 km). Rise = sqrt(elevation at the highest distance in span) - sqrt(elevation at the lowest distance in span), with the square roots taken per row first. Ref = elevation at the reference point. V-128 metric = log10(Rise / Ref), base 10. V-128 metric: -1.54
